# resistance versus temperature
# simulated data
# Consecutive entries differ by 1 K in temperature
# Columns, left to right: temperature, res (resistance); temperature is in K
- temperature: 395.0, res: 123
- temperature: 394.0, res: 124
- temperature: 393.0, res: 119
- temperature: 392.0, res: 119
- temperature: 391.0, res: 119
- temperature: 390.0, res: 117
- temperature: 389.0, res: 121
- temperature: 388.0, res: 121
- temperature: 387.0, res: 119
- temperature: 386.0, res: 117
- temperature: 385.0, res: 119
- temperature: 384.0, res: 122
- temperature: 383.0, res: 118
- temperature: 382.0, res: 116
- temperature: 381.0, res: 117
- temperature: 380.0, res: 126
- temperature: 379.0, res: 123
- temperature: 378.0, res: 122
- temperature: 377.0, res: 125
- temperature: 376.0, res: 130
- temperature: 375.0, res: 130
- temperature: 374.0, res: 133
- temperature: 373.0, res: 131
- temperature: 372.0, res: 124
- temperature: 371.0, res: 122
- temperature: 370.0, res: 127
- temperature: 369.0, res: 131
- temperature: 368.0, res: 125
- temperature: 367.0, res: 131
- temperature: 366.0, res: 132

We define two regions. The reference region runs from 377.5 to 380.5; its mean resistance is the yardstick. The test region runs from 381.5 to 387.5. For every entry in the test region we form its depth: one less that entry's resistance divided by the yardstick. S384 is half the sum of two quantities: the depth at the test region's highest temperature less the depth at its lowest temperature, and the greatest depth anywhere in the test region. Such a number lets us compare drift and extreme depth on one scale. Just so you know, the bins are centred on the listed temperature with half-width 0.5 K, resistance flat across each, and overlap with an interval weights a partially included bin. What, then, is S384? 0.019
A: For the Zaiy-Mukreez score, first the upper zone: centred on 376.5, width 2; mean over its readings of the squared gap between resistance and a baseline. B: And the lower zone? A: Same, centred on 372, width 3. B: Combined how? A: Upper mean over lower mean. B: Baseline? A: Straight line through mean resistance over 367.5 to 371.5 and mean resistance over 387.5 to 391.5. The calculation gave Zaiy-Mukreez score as 1.1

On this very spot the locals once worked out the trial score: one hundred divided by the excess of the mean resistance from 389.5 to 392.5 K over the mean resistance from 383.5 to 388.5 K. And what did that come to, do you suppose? -79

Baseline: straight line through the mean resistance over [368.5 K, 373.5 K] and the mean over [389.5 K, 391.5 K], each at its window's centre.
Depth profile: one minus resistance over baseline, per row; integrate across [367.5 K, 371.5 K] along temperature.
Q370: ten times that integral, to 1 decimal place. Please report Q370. 0.5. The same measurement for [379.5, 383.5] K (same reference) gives 1.0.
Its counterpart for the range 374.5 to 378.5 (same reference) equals -0.7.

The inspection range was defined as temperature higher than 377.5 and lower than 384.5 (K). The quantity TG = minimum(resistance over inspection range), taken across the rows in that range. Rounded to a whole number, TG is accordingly 116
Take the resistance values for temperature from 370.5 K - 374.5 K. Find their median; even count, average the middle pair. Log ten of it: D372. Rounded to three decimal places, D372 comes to 2.106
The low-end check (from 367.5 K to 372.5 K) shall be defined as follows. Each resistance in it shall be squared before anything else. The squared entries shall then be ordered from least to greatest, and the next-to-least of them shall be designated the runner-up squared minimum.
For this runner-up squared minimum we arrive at 15376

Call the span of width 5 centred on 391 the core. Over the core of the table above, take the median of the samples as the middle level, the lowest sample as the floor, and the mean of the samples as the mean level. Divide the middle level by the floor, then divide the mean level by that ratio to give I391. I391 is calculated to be 117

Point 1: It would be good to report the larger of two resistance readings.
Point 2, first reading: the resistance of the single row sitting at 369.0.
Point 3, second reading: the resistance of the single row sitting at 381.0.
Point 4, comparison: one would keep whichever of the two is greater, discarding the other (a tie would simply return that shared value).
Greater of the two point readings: 131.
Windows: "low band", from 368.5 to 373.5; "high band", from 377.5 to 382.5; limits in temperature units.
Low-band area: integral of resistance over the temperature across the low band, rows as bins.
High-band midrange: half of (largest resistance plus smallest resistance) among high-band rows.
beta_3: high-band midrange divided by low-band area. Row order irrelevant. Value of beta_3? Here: 0.191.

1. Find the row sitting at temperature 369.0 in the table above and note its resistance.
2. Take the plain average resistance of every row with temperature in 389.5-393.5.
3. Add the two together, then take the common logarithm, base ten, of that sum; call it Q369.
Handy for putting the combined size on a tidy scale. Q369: 2.40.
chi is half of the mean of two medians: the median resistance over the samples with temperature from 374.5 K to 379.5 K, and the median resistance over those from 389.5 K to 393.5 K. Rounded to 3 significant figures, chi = 61.0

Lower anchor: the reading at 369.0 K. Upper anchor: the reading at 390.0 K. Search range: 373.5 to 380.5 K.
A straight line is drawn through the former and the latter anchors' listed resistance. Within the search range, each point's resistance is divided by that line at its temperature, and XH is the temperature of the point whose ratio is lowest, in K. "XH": 378.0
